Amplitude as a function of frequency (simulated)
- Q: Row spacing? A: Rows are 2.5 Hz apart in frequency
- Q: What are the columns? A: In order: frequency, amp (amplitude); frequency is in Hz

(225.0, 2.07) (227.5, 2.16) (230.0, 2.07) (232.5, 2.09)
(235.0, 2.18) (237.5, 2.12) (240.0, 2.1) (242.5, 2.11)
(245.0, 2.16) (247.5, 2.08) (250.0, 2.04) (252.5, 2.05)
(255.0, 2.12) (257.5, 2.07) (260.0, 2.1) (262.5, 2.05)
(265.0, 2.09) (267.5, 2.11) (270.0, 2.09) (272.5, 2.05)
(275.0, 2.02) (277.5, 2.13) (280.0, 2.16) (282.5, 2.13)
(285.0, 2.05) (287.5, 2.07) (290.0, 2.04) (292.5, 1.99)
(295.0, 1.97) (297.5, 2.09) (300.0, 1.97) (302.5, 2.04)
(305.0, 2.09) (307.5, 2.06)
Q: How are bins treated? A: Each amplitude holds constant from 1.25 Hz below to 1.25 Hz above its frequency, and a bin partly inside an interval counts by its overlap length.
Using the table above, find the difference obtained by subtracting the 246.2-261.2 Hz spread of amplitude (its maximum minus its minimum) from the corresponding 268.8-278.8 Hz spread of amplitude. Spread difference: 0.030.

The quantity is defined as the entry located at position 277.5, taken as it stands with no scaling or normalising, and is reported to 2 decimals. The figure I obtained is 2.13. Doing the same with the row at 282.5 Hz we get 2.13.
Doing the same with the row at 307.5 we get 2.06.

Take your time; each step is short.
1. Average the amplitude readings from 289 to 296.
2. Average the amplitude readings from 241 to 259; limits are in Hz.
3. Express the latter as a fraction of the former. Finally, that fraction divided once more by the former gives 0.523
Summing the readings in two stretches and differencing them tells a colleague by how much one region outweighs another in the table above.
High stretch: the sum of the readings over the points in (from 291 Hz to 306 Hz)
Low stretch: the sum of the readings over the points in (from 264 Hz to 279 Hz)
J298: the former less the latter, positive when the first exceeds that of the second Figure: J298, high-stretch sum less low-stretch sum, -0.34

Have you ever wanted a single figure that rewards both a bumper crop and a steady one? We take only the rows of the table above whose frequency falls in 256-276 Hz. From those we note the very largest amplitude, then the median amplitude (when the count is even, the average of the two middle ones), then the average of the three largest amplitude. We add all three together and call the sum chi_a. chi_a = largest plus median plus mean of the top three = 6.29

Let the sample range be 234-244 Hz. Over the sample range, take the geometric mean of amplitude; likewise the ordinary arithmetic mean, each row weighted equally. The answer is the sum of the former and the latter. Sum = 4.25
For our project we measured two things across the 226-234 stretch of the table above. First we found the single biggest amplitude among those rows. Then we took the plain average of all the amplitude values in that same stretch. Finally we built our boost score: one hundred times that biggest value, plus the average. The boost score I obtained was 218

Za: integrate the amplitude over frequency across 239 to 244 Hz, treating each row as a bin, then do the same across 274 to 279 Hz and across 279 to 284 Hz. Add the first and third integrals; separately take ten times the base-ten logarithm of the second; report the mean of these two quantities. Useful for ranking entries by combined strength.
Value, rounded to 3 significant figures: 15.7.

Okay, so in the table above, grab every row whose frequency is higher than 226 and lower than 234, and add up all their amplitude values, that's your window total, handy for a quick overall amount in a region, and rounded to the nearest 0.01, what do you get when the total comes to 6.32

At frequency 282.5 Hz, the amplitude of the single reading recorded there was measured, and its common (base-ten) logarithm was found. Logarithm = 0.328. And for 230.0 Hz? 0.316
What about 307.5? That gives 0.314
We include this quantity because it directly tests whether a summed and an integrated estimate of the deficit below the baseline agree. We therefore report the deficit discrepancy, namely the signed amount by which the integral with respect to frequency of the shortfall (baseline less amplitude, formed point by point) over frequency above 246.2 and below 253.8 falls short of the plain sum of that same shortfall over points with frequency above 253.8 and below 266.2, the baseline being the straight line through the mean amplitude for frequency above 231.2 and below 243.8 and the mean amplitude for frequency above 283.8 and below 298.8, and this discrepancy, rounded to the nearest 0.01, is -0.33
